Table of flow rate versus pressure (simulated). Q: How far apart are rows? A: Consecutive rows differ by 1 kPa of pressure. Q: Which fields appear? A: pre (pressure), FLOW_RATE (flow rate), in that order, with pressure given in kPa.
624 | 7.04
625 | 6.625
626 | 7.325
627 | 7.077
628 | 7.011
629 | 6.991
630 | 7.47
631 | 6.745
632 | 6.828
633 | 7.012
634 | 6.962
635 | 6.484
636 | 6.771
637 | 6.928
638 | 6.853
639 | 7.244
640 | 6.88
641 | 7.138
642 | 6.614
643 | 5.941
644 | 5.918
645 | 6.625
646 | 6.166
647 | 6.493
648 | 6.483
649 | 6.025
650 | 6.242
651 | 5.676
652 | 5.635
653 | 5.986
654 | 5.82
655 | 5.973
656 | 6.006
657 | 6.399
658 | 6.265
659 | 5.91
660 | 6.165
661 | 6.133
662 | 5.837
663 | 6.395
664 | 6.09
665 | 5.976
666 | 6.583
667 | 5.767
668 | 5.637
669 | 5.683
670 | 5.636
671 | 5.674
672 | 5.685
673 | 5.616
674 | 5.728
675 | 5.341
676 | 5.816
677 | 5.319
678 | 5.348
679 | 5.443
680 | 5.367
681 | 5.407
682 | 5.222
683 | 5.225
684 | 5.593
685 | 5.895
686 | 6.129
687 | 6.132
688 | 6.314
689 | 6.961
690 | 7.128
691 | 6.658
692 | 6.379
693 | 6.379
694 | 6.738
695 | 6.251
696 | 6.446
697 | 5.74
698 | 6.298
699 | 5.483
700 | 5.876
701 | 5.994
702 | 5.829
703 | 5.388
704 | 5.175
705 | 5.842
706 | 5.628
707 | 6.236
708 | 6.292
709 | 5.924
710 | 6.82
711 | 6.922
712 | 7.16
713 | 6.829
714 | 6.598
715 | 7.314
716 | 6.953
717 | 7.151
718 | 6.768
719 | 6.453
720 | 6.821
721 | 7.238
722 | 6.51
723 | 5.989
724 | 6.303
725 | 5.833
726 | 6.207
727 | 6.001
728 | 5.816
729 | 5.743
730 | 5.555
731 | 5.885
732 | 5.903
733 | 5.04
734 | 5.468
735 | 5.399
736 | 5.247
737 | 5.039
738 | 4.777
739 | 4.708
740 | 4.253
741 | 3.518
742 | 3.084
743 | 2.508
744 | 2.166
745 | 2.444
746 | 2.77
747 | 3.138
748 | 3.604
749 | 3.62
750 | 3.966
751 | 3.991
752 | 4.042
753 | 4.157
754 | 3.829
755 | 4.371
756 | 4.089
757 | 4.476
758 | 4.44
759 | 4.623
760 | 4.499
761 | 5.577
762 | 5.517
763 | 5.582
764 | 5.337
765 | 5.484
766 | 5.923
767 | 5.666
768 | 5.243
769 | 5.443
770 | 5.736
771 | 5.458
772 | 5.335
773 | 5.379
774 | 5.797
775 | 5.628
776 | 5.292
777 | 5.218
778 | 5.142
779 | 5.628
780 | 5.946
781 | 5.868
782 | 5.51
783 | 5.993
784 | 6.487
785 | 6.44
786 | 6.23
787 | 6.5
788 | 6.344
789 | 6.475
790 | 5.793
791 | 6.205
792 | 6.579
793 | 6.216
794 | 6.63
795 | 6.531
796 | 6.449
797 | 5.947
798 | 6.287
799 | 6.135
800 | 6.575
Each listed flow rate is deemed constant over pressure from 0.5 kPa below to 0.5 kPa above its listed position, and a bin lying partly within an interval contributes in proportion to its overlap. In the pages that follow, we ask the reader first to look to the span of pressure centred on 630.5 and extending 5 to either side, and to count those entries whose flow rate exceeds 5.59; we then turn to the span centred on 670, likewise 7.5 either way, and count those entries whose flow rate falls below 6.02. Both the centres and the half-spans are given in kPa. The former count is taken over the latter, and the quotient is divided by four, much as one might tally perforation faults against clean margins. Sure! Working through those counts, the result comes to 0.2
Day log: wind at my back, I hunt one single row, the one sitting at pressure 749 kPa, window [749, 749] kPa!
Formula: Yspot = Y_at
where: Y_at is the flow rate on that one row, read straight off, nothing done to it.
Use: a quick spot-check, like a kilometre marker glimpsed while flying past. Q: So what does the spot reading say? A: 3.62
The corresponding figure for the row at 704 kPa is 5.175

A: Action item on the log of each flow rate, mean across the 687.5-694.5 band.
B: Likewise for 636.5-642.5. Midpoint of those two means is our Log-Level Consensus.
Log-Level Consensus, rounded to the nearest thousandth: 0.832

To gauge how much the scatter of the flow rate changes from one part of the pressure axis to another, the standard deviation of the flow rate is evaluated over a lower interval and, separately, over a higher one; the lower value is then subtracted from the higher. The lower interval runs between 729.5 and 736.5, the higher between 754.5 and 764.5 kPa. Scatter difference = 0.26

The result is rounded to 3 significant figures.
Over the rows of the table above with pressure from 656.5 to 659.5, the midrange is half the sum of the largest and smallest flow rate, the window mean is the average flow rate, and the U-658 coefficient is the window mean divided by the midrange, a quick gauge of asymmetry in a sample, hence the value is 1.01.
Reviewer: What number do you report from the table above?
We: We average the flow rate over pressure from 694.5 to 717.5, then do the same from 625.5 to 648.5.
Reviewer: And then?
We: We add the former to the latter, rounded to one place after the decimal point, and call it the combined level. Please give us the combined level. 13.0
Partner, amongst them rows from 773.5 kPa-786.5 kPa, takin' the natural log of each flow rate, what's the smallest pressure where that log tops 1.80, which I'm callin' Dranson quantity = 784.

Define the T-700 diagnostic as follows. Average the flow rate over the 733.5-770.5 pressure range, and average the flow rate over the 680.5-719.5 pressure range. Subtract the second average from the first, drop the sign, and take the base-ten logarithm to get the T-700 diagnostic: 0.3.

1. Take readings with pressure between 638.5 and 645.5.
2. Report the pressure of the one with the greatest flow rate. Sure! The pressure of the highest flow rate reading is 639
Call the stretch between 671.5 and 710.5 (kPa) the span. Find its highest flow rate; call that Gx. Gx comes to 7.128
